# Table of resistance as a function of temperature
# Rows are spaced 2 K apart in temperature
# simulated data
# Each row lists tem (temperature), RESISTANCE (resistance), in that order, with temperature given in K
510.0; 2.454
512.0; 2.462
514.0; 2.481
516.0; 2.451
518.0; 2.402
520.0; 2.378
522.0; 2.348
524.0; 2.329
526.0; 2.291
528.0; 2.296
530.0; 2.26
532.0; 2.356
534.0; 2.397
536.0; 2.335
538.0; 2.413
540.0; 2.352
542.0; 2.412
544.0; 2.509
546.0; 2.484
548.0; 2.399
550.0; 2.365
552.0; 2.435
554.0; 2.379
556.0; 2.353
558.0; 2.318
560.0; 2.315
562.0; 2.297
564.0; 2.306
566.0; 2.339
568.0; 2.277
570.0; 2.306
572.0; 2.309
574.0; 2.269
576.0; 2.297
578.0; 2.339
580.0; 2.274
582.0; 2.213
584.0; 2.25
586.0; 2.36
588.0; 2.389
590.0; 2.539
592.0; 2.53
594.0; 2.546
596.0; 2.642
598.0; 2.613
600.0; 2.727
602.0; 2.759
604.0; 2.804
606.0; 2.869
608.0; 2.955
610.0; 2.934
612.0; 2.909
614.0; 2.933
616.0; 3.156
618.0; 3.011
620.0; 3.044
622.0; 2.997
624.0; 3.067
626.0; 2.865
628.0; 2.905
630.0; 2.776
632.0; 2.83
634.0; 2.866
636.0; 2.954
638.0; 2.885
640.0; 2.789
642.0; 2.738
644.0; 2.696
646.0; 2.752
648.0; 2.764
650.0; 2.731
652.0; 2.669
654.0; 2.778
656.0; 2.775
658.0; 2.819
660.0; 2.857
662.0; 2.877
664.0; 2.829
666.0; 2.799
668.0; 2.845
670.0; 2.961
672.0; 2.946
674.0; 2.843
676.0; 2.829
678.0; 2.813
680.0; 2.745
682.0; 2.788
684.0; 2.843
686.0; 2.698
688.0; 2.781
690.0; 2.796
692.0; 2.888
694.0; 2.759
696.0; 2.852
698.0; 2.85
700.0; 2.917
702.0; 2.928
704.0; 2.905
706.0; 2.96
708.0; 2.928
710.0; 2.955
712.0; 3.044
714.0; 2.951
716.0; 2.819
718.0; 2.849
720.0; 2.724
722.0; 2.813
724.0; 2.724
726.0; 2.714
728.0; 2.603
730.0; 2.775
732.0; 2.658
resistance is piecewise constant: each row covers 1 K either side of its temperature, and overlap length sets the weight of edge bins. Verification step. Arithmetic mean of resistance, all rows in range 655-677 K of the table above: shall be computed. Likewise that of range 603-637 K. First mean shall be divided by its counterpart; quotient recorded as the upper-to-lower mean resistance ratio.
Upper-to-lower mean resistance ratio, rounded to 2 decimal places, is 0.97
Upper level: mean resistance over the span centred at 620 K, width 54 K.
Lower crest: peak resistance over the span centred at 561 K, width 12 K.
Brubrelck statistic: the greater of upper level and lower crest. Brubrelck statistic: 2.85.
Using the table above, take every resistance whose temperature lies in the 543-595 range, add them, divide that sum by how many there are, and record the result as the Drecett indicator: 2.36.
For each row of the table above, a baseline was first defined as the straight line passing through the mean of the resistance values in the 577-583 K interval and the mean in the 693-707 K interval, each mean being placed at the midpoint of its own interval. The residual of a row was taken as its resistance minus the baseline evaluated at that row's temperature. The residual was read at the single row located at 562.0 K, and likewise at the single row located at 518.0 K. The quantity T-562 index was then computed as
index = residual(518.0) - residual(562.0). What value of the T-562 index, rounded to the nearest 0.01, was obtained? 0.33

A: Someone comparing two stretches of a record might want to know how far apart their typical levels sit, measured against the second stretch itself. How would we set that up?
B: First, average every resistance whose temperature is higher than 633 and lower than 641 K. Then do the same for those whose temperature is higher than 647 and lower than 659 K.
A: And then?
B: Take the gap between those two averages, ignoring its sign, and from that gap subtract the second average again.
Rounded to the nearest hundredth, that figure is -2.64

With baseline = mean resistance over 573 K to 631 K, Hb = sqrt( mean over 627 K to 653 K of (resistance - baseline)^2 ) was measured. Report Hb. 0.14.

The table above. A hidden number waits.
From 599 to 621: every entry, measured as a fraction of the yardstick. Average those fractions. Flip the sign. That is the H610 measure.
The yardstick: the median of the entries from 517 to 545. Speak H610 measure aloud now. -1.24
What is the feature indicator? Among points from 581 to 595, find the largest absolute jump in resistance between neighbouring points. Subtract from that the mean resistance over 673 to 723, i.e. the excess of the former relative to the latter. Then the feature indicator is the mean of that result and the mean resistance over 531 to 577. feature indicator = -0.17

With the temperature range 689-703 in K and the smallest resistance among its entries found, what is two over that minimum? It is 0.72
